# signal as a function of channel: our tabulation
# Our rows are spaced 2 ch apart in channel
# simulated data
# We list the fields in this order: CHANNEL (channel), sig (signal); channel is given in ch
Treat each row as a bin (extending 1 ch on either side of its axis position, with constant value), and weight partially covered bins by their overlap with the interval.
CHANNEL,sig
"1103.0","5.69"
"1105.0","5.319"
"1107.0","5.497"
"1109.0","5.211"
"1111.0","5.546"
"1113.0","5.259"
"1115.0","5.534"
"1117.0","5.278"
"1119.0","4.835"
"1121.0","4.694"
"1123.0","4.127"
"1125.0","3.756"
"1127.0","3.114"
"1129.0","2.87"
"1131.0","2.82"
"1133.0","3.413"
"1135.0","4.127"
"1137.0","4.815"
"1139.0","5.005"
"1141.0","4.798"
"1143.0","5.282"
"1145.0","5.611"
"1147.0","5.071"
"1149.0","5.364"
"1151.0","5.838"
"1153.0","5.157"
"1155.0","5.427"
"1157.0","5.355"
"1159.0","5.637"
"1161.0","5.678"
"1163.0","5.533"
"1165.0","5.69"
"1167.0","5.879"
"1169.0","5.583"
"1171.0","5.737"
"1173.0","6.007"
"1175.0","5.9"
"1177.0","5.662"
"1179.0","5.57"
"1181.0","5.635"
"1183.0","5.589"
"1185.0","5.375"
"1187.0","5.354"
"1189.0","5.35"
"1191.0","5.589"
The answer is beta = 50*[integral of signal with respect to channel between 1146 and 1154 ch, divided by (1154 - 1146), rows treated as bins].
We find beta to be 268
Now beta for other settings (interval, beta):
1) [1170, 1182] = 288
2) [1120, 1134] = 177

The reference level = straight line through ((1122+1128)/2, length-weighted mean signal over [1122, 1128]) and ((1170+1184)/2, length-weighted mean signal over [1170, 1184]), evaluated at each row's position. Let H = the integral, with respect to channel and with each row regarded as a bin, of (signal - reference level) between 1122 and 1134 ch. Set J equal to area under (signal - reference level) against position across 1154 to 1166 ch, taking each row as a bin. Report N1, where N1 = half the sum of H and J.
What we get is 0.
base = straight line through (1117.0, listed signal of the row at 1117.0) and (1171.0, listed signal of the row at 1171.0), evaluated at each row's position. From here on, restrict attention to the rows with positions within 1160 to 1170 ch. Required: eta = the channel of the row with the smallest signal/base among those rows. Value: 1163.0 ch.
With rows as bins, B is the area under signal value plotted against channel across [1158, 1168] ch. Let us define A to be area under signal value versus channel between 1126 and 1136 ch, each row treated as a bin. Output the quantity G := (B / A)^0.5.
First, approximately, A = 33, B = 57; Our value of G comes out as 1.32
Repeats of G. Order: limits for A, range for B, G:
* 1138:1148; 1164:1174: 1.06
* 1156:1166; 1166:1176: 1.02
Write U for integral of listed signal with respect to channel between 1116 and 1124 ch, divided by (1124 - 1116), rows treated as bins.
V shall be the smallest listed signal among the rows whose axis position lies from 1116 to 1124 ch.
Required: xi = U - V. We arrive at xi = 0.61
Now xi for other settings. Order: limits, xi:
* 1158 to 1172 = 0.14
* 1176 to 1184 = 0.04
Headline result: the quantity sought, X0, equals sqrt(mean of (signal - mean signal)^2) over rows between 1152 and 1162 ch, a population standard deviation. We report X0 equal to 0.19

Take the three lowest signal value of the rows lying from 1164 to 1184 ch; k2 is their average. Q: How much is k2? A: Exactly 5.6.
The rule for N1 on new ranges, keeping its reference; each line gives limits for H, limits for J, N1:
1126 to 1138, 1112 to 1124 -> 7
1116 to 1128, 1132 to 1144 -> 7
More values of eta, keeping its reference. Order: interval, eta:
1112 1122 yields 1121.0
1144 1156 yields 1147.0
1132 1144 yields 1133.0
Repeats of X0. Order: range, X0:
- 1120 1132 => 0.69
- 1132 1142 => 0.59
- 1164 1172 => 0.11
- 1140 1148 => 0.30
